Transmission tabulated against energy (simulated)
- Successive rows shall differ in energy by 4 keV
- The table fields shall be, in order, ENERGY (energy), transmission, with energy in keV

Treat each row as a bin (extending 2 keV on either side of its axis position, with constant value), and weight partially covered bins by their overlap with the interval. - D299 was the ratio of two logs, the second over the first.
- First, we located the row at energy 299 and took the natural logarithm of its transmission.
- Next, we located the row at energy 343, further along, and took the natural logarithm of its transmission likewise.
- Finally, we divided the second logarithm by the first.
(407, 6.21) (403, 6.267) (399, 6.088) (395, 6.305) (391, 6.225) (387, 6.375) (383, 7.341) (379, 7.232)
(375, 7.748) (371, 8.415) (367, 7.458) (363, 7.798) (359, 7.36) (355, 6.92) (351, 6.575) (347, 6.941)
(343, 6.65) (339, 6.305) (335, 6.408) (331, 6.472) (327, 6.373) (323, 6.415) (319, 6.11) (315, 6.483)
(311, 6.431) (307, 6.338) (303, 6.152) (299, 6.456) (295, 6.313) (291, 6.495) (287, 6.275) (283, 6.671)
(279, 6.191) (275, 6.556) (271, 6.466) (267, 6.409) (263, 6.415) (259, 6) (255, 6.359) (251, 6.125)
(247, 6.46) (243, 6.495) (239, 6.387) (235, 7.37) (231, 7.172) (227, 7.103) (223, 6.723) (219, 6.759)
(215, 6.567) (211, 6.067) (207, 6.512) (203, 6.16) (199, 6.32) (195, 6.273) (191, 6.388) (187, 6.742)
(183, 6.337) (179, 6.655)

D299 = 1.02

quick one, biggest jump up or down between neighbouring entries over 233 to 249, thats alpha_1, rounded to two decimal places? 0.98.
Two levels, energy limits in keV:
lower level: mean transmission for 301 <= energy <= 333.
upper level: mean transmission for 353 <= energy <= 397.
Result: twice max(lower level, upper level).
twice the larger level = 14.4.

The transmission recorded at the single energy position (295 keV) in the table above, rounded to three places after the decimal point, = 6.313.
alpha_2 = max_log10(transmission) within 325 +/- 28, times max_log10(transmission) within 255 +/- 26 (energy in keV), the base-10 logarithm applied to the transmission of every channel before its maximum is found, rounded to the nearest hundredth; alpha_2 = 0.73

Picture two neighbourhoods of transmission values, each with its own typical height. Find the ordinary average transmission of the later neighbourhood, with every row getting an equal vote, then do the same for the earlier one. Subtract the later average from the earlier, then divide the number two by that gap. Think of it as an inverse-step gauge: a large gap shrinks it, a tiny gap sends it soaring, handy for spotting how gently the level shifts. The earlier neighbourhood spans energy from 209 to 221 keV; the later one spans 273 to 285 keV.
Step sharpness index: -240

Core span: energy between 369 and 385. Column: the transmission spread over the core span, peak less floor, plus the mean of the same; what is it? 8.9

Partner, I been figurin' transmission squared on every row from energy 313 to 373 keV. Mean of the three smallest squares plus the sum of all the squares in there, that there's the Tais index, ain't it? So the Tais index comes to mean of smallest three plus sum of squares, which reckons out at 748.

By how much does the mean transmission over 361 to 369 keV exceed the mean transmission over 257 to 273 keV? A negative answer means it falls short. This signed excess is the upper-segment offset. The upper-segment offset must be 1.31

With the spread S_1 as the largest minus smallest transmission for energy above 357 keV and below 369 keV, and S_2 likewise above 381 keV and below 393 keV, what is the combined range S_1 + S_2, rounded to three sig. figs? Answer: 1.55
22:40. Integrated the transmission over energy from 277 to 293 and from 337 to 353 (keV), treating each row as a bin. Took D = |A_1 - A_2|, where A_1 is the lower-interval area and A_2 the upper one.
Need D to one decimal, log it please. 3.4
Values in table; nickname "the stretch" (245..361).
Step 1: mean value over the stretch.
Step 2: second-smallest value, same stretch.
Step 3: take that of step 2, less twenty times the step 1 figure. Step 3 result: -123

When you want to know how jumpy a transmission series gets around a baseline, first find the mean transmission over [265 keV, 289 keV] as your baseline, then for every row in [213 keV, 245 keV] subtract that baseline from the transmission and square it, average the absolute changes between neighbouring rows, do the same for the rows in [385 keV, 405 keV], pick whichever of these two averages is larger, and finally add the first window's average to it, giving 0.51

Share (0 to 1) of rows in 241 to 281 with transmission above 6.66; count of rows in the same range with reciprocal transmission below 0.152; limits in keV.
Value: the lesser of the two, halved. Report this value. 0.00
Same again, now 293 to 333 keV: 0.00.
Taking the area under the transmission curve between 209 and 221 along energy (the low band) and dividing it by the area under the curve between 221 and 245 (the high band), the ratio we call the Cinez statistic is 0.47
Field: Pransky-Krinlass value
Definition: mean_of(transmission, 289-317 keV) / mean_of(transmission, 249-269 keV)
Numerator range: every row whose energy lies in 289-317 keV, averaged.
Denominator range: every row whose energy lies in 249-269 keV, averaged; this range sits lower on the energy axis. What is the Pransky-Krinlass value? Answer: 1.02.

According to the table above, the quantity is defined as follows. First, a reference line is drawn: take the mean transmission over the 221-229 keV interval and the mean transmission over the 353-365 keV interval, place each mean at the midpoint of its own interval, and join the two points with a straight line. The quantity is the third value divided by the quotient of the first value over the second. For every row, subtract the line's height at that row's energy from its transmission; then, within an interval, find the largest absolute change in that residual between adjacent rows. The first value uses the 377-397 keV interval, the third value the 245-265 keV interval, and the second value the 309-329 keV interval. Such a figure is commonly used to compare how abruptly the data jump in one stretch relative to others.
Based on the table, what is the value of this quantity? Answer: 0.16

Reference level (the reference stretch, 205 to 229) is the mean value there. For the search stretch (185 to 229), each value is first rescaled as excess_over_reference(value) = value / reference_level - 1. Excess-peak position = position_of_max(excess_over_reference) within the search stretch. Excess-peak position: 227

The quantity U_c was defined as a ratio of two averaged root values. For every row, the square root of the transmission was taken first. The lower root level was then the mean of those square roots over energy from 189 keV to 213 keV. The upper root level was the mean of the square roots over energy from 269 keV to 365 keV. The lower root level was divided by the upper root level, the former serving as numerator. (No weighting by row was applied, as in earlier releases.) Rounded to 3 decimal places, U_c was 0.980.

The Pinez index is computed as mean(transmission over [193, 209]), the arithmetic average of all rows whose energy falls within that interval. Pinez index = 6.32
